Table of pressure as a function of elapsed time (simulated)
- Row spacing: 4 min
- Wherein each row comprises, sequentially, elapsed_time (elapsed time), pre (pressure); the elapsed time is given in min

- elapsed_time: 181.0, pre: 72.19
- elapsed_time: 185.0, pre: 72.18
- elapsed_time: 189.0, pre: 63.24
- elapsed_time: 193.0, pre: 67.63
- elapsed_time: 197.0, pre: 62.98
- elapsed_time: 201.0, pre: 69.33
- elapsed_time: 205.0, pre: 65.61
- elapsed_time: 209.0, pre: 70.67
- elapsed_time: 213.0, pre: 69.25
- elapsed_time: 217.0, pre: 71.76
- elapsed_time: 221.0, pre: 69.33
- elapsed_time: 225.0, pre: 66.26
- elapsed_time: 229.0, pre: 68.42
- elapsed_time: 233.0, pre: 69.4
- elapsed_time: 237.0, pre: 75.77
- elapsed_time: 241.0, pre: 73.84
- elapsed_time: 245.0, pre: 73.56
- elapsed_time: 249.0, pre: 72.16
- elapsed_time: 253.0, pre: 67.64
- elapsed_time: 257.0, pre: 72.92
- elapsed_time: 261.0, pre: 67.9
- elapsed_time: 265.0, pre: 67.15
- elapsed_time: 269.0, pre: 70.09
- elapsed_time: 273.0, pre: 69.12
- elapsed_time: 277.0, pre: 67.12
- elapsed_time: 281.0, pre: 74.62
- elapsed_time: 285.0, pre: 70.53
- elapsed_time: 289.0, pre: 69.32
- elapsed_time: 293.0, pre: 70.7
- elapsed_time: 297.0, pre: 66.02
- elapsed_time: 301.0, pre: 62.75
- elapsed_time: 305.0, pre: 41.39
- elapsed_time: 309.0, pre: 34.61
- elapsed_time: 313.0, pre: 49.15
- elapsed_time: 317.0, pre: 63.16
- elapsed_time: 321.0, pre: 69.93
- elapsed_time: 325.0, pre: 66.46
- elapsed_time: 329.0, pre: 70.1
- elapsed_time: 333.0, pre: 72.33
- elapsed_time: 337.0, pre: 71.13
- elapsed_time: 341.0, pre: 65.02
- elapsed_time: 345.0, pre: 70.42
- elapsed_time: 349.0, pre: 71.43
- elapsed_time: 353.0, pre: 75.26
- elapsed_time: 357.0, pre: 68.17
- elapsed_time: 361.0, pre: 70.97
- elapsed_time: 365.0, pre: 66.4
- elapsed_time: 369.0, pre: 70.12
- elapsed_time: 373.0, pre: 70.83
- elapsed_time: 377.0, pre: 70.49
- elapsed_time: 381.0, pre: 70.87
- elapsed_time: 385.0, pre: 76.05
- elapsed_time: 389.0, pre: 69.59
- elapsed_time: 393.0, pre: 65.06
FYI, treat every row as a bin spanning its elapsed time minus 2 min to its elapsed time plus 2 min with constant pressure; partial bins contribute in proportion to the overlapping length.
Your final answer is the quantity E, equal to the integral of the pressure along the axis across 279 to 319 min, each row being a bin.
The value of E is 2409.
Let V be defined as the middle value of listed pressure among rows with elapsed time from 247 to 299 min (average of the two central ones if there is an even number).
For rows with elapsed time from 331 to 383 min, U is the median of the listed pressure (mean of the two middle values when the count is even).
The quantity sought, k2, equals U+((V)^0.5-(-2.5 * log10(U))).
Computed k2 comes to 83.8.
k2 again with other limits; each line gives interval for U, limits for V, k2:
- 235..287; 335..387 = 83.6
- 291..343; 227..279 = 78.9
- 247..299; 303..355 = 82.3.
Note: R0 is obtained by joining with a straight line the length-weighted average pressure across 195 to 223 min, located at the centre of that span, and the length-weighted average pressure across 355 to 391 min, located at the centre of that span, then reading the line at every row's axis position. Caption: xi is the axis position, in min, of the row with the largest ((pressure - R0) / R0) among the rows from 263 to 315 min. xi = 281.0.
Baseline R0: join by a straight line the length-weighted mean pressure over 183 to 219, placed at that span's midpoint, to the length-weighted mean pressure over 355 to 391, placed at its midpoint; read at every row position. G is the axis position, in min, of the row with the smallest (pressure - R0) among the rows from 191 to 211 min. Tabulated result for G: 197.0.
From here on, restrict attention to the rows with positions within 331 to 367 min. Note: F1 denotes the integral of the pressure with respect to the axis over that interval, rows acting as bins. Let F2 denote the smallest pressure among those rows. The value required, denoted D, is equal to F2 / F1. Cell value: 0.026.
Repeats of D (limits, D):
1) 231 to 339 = 0.005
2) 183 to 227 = 0.021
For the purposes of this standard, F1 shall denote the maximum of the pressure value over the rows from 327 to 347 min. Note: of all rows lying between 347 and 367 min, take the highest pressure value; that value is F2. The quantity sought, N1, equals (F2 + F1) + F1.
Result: 220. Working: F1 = 72.33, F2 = 75.26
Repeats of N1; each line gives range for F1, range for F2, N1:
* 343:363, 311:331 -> 221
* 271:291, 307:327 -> 219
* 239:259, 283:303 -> 218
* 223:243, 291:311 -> 222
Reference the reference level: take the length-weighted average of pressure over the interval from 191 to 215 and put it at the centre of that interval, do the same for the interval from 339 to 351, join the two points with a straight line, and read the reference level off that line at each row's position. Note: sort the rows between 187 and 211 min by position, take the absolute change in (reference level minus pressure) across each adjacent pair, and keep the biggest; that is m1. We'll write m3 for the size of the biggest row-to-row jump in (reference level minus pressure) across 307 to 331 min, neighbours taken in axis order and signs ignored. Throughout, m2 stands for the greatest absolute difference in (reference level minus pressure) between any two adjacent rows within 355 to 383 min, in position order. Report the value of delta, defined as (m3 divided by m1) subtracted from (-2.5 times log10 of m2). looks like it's -4.0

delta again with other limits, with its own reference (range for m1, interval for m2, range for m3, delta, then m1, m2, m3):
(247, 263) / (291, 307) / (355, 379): -4.2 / 5.2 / 21.4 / 4.6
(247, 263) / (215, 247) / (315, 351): -3.3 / 5.2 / 6.3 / 6.7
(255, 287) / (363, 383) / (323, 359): -2.4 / 7.5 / 3.7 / 7.1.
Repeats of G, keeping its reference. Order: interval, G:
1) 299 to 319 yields 309.0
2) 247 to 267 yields 265.0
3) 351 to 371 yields 365.0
